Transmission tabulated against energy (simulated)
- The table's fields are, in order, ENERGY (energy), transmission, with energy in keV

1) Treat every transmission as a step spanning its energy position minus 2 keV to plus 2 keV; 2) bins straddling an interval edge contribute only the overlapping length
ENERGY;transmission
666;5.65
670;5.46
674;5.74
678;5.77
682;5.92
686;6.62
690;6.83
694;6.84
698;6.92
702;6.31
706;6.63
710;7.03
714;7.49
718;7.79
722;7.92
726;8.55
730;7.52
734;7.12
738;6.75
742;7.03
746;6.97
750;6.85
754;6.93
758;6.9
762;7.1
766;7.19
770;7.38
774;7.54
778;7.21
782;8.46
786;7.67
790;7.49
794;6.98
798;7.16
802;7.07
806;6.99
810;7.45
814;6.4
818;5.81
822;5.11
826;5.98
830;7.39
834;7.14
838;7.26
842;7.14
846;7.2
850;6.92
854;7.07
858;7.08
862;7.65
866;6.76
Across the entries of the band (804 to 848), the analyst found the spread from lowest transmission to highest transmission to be 2.3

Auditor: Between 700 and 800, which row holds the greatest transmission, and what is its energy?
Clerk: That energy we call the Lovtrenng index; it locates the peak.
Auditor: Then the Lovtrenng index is 726 keV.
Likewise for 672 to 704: 698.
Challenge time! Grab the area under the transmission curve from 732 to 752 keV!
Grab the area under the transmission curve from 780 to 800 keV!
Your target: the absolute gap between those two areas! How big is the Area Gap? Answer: 12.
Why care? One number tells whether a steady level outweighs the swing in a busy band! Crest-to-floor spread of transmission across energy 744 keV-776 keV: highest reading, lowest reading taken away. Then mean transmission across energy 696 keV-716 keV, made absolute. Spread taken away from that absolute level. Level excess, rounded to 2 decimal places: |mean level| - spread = 6.19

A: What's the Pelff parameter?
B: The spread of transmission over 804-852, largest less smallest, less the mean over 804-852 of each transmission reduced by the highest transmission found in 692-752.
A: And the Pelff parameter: 4.2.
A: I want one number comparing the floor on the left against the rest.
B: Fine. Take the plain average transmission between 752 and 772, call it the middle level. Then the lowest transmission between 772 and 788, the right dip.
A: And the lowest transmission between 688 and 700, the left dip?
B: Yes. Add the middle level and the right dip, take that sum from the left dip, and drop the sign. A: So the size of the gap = 7.48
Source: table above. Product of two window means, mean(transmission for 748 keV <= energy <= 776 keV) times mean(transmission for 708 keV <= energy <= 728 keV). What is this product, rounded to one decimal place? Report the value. 55.3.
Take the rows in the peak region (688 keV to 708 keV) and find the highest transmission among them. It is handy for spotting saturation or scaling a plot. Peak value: 6.92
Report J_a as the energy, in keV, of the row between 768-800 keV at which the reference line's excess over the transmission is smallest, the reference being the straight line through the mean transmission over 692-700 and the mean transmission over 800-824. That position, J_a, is 782 keV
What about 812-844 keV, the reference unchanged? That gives 830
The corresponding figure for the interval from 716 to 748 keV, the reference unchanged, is 726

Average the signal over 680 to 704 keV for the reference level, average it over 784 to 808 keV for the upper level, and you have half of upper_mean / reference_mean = 0.550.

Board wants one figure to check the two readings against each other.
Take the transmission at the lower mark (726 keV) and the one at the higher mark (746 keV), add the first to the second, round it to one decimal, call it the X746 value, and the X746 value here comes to 15.5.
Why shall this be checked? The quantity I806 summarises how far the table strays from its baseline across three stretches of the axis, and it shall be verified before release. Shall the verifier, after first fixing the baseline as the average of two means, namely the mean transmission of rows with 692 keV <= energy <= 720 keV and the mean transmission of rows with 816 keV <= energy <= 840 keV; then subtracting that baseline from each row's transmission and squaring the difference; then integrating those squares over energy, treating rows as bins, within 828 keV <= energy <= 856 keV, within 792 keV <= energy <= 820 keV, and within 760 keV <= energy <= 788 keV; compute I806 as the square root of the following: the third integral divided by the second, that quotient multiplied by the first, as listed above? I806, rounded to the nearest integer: 4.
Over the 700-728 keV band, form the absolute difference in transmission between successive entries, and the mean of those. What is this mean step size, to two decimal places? 0.37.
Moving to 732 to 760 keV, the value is 0.16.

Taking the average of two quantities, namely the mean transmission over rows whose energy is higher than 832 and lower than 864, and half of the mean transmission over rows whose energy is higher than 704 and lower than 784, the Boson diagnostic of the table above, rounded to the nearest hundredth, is 5.42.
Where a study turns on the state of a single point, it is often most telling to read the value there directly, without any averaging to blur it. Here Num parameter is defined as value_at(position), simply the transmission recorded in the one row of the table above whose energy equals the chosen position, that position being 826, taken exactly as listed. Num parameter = 5.98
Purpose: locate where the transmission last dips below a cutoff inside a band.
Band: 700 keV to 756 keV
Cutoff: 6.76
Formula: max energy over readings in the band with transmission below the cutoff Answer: 738 keV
